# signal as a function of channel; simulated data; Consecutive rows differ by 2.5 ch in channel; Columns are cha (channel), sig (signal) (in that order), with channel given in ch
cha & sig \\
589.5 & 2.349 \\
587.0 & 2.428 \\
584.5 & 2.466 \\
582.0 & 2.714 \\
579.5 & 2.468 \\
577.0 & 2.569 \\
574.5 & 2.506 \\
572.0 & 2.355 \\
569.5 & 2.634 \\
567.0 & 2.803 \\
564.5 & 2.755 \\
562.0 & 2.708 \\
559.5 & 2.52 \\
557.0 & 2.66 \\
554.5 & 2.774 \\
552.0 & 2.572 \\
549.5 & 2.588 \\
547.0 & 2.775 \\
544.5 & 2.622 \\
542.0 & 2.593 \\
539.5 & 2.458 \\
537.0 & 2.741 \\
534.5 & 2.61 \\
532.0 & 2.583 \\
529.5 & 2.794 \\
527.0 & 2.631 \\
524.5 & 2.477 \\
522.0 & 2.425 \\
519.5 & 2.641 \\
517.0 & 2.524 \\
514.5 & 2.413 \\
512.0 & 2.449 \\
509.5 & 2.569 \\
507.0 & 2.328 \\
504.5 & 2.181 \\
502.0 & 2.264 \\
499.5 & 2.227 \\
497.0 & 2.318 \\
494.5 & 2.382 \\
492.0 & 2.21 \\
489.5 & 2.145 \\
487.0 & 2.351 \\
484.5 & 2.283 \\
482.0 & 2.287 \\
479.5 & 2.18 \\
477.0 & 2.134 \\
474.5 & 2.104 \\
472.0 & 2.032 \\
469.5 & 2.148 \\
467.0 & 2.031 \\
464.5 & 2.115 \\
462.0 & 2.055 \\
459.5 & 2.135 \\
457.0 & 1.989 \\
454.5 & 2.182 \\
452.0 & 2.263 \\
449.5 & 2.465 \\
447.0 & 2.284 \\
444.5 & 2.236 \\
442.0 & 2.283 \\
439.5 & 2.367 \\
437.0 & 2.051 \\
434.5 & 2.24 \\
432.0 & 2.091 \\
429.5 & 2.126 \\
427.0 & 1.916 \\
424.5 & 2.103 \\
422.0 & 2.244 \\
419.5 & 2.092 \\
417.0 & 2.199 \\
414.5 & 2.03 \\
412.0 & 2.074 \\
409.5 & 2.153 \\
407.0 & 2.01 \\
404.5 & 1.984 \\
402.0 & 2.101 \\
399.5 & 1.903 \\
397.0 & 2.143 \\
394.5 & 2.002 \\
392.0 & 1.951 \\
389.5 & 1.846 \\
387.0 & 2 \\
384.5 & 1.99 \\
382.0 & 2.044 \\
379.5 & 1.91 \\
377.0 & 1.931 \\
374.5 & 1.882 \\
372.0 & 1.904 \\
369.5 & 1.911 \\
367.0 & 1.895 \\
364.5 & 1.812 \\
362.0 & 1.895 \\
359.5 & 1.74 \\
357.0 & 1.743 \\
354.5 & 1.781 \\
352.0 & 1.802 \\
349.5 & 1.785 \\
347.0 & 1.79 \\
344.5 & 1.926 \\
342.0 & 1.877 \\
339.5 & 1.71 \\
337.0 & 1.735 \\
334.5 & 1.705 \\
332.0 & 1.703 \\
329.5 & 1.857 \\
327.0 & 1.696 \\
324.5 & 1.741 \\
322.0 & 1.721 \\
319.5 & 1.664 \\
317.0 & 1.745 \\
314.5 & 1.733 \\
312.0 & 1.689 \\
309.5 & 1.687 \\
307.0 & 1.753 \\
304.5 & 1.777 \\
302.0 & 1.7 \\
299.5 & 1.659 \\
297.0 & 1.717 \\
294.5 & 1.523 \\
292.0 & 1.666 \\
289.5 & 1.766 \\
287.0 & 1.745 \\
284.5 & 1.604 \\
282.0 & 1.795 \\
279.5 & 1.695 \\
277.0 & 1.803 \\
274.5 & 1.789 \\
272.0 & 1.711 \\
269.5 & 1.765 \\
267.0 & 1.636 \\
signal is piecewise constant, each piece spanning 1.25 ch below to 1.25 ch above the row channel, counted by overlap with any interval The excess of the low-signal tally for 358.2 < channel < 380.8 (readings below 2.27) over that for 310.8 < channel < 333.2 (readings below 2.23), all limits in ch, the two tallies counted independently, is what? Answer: 0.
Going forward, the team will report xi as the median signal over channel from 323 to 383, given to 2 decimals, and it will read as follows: 1.81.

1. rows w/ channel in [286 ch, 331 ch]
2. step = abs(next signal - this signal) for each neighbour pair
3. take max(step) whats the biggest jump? 0.19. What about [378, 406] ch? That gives 0.24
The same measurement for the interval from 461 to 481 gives 0.12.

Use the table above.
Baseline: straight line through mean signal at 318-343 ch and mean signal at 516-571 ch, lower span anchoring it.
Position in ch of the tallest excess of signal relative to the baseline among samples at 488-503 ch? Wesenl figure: 494.5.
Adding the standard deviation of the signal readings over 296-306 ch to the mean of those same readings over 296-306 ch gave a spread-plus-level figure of 1.76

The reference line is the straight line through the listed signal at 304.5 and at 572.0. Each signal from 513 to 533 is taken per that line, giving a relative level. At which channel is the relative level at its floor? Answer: 522.0 ch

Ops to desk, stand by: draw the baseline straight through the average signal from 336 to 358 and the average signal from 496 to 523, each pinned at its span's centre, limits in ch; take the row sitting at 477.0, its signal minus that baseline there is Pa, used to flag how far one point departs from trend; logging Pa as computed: -0.14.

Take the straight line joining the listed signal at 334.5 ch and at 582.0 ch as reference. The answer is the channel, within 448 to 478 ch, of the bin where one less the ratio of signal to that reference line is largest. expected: 472.0 ch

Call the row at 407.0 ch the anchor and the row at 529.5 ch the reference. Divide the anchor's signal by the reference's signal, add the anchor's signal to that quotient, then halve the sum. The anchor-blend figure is 1.36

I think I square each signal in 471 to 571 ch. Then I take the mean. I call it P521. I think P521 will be 6.1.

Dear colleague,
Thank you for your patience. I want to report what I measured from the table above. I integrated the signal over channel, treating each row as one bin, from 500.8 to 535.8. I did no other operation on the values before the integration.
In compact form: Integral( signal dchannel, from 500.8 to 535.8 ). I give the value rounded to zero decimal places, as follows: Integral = 87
